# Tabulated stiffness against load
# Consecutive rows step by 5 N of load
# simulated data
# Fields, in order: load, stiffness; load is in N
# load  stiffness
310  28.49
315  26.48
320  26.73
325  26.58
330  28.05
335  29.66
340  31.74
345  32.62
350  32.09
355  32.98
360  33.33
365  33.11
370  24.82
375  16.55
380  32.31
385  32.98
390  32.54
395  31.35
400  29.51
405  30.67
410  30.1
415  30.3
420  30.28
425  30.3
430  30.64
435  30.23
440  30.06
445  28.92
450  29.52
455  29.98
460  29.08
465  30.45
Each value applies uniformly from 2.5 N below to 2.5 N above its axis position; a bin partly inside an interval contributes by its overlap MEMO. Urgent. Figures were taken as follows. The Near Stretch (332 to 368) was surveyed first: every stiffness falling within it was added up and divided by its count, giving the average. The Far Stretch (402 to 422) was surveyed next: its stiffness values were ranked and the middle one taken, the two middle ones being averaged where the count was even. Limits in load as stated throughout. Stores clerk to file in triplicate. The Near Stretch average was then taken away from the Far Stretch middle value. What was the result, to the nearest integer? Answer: -2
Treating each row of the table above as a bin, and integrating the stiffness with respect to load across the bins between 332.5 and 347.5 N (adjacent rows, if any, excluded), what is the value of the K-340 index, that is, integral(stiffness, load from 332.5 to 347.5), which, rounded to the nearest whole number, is 470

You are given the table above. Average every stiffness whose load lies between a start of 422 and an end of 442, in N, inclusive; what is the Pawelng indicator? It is 30.3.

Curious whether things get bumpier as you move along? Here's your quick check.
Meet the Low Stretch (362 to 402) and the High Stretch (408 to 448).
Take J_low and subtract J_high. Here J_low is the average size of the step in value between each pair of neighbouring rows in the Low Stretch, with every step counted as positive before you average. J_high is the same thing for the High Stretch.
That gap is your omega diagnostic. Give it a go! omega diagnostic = 4.9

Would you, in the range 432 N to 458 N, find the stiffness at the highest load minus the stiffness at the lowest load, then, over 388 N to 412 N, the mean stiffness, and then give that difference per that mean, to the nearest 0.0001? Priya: -0.0081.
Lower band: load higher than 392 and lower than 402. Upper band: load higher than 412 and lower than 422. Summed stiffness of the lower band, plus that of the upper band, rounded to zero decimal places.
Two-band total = 121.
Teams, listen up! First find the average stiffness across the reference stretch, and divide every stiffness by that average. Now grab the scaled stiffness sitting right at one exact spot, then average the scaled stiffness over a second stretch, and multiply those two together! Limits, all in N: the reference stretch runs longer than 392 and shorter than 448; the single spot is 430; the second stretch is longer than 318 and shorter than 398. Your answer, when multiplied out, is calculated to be 1.00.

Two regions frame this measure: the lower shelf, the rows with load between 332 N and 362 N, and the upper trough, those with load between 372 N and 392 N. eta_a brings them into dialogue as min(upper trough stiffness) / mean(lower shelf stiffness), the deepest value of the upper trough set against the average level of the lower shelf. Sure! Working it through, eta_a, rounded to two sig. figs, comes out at 0.52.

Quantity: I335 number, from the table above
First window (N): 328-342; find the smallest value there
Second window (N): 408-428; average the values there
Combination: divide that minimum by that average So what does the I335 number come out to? 0.93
